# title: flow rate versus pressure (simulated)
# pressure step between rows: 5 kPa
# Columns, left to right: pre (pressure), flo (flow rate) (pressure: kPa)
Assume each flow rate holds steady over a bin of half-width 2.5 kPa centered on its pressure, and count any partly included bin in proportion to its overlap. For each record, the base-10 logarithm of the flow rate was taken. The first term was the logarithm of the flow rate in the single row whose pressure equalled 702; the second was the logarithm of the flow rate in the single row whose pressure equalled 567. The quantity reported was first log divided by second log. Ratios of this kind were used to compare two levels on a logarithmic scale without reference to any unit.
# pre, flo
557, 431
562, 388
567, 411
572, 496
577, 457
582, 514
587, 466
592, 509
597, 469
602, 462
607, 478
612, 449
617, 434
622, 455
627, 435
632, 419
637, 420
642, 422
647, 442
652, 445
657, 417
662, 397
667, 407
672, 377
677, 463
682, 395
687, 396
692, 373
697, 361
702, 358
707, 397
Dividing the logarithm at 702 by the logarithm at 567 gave 0.98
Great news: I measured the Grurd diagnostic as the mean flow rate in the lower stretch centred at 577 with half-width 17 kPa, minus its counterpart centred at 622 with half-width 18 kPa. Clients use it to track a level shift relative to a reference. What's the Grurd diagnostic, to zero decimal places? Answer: 22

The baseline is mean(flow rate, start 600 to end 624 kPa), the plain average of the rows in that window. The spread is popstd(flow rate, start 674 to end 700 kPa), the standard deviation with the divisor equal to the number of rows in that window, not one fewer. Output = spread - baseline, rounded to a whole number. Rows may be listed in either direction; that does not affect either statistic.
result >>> -420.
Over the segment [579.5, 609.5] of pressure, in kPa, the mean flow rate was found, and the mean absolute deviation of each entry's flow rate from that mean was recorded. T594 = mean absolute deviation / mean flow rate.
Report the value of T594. 0.039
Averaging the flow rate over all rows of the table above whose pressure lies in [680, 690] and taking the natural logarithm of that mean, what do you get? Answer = 5.98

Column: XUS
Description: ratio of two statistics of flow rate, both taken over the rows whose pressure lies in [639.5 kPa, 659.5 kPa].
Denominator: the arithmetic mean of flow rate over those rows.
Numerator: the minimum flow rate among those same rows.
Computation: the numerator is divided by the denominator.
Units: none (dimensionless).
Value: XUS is 0.966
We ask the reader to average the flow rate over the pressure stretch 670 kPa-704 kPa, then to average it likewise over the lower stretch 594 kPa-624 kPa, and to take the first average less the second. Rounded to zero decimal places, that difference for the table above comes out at -69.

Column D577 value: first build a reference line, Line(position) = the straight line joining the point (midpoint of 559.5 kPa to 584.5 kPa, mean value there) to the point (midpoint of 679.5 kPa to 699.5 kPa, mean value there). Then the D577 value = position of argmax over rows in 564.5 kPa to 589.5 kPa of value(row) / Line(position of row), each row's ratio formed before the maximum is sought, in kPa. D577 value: 582 kPa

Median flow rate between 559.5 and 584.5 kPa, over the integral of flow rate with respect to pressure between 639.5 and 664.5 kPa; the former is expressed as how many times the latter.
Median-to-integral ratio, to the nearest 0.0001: 0.0431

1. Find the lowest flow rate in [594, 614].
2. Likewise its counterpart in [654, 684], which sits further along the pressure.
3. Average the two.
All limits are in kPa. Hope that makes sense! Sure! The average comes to 413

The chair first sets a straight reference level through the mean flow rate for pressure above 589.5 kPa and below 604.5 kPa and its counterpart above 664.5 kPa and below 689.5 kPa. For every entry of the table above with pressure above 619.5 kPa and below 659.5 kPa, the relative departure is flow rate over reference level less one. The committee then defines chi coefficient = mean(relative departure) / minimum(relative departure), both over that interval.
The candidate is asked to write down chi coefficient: 0.33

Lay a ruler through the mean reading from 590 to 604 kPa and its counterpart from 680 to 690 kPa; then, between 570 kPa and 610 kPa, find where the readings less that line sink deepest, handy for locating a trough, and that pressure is 577 kPa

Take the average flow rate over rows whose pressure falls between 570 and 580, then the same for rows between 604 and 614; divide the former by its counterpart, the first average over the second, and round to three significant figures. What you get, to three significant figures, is 1.03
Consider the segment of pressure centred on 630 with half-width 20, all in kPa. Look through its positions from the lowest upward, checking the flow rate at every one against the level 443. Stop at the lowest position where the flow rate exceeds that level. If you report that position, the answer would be 612 kPa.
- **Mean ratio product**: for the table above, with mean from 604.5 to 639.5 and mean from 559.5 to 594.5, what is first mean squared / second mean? 421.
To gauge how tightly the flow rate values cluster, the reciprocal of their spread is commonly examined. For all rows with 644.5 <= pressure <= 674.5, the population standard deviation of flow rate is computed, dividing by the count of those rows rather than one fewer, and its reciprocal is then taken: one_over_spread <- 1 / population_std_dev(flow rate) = 0.042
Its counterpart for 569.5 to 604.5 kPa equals 0.045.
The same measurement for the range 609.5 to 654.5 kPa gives 0.080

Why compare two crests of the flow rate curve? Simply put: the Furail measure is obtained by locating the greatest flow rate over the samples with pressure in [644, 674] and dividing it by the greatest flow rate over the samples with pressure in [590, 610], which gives 0.87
